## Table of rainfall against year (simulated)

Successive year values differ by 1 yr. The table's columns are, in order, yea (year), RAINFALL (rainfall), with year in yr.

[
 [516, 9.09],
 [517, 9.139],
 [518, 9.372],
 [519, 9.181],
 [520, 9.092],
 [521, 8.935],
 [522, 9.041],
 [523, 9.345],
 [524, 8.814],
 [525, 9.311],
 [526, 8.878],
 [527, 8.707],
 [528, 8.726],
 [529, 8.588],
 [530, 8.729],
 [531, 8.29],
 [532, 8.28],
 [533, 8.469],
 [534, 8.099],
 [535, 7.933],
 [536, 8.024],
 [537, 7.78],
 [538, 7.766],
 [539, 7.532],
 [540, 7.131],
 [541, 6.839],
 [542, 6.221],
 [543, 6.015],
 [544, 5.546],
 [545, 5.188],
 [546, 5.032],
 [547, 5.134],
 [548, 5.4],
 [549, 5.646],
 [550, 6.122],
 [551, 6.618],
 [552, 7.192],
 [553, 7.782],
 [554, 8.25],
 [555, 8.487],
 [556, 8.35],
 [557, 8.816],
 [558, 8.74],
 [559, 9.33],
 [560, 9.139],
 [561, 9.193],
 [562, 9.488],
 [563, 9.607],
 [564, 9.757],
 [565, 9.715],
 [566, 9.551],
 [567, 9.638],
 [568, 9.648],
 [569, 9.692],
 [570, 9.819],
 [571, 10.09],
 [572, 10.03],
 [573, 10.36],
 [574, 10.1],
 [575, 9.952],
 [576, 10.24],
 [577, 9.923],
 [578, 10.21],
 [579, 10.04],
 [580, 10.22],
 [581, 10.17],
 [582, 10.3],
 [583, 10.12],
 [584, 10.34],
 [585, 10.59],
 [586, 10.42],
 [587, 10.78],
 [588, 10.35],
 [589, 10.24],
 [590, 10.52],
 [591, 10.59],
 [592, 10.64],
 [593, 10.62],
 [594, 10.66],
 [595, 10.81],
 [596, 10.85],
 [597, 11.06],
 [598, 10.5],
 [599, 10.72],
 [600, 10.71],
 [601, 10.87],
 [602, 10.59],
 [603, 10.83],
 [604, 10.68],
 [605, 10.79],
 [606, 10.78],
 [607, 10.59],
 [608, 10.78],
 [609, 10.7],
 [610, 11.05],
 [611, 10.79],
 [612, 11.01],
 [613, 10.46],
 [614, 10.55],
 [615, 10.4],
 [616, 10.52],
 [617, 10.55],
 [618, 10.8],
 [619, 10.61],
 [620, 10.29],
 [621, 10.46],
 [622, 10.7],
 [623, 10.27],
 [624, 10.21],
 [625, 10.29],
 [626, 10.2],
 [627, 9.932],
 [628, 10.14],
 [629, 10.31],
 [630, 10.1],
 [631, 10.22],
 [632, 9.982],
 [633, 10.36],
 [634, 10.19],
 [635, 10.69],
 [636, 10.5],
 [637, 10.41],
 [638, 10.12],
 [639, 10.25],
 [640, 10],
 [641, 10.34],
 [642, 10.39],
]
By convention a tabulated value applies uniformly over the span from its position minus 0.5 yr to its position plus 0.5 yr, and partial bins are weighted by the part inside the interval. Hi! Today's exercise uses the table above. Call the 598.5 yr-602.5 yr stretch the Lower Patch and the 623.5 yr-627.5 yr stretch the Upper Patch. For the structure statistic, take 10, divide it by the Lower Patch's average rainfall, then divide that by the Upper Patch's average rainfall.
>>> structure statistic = 0.092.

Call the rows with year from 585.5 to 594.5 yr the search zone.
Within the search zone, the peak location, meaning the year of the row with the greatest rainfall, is 587 yr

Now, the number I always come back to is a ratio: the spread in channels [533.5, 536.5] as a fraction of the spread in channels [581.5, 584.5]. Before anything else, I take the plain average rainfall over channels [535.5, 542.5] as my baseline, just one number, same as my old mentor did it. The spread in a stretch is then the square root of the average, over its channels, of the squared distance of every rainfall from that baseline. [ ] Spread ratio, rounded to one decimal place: 0.2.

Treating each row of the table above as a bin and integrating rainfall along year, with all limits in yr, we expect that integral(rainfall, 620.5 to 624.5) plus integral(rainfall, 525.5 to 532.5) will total 102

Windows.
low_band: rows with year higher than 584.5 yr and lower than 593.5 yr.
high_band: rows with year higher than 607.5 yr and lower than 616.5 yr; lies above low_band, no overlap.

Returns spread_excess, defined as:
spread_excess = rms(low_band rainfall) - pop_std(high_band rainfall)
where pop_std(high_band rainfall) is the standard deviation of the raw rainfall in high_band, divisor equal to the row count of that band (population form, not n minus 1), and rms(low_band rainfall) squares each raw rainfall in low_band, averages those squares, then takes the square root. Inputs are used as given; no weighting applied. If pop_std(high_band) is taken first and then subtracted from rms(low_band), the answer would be 10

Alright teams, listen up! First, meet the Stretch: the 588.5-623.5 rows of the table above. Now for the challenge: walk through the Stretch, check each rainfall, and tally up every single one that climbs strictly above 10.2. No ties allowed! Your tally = 35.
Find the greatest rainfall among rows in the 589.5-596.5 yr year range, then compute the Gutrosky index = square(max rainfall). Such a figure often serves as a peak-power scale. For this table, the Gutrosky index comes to 118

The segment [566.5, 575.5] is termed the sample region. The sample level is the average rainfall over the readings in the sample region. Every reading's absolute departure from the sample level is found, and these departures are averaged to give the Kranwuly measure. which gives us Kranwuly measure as 0.20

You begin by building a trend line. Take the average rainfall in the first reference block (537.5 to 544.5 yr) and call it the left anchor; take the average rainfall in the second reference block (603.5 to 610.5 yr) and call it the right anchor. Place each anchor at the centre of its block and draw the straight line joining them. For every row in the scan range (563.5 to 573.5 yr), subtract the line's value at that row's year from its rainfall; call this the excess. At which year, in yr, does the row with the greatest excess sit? 573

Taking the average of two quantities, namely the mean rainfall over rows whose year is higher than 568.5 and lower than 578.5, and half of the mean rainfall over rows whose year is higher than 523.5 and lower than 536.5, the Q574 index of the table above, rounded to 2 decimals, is 7.15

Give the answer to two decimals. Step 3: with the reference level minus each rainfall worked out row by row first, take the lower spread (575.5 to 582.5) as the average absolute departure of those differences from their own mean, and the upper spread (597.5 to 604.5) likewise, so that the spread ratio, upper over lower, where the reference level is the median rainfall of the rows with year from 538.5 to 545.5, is 0.94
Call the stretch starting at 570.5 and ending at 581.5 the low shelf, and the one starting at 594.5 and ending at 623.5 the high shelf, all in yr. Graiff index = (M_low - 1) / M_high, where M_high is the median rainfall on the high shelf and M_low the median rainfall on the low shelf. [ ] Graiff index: 0.85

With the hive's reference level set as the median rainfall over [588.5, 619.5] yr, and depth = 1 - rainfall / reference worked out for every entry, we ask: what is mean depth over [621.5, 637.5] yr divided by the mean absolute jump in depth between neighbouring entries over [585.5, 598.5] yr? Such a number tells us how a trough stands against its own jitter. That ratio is 2.1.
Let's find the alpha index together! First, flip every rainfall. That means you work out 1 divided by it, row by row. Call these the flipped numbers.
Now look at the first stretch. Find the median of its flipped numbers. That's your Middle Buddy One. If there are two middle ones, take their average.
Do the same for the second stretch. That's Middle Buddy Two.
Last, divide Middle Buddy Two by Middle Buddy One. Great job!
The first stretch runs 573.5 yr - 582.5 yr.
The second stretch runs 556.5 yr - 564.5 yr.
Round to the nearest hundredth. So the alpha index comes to 1.10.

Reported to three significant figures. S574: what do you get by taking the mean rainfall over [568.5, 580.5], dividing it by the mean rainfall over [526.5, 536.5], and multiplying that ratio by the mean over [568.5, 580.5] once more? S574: 12.1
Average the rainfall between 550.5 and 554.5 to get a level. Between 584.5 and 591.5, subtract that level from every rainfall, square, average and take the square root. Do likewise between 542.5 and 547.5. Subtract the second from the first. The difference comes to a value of 0.93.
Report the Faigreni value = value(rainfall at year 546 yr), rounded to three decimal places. 5.032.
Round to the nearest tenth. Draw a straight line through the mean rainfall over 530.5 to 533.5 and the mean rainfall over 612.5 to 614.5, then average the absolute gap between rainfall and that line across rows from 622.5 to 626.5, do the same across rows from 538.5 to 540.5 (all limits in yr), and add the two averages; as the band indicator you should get 1.8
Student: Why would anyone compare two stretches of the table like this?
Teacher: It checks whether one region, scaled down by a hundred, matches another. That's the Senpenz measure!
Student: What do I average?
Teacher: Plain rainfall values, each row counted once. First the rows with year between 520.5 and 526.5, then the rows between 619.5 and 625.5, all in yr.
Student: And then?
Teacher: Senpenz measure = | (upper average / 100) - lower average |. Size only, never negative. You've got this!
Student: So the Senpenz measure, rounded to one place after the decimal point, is 9.0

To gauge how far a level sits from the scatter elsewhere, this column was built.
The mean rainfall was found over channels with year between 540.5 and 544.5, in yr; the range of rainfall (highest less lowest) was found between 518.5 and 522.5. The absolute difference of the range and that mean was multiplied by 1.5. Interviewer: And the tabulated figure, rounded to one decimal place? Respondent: 8.9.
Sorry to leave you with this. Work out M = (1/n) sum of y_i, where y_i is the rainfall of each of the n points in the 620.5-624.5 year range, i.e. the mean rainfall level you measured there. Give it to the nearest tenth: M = 10.4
